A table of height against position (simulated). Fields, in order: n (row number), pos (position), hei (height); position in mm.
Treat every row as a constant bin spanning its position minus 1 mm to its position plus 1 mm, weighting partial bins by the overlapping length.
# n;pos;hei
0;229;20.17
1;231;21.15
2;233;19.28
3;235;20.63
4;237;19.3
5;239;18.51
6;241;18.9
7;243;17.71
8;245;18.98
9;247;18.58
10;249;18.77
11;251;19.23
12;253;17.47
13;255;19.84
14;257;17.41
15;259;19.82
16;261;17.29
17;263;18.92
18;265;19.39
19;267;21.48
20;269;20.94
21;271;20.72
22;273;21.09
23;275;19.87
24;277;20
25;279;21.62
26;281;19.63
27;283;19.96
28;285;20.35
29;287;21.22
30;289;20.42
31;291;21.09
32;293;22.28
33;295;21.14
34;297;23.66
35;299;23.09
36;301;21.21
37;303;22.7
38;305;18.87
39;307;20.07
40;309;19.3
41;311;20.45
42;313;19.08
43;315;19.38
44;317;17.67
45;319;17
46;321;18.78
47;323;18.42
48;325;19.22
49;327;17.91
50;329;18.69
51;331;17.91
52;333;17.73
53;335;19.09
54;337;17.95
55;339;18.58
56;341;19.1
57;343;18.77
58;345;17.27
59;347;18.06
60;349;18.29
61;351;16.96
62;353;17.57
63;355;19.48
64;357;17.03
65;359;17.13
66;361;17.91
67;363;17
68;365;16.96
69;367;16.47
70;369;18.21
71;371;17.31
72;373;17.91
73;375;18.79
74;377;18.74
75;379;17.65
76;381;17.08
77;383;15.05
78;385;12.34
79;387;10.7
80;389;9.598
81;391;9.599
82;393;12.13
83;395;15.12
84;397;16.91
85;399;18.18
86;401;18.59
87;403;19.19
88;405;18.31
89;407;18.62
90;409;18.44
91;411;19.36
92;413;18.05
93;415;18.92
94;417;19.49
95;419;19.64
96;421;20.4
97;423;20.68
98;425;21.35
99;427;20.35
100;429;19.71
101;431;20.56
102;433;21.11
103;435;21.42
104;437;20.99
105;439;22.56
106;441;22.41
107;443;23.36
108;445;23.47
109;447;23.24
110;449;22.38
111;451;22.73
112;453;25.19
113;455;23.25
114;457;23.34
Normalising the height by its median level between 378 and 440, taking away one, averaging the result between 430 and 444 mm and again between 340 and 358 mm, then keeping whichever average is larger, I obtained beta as 0.17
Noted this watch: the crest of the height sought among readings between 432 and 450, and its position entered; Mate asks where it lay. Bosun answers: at 445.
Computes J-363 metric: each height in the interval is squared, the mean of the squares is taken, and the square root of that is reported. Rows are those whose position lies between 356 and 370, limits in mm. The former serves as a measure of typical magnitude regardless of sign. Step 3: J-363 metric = 17.3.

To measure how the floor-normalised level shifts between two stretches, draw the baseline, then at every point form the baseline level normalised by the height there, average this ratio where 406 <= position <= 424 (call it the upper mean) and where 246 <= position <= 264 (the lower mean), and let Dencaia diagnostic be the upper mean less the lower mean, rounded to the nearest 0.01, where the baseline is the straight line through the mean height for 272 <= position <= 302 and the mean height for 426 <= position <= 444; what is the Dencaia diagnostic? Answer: -0.03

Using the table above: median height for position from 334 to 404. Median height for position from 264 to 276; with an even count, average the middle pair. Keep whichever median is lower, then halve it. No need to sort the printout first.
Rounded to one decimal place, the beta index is 8.8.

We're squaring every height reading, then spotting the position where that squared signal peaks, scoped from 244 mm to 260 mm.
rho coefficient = 255 mm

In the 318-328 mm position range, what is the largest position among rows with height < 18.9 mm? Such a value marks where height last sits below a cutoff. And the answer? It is 327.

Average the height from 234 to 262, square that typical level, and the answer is 351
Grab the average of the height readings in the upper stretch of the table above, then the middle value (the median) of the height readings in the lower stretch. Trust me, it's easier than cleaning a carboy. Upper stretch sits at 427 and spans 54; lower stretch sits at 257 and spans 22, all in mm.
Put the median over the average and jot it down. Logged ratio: 0.91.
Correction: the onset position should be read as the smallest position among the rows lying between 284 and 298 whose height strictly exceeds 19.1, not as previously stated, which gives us 285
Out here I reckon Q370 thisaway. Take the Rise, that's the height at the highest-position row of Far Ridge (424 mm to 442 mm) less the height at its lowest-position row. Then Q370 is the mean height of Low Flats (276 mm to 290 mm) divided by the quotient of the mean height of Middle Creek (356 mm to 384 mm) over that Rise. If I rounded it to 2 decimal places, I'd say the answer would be 1.25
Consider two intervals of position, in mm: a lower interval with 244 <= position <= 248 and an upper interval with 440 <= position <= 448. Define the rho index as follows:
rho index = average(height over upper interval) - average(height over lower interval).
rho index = 4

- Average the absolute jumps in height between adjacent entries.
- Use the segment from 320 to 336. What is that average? 0.80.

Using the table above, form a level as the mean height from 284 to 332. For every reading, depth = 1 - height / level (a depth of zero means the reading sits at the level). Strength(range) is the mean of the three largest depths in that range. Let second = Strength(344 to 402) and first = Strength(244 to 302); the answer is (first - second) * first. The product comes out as -0.048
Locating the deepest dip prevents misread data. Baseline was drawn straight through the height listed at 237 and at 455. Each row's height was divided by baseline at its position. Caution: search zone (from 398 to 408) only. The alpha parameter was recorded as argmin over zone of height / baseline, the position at 399 mm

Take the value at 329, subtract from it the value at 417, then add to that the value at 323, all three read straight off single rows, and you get 17.6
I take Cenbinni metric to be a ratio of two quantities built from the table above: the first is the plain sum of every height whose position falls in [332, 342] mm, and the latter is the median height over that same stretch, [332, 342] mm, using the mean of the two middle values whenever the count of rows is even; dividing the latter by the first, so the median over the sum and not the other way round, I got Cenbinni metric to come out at 0.201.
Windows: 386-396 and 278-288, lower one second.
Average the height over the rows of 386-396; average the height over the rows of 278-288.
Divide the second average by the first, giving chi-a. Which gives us 1.80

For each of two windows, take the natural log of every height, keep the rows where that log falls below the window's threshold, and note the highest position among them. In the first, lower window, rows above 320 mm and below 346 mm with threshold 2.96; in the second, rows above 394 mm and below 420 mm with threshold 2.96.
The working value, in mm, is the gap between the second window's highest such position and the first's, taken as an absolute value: 70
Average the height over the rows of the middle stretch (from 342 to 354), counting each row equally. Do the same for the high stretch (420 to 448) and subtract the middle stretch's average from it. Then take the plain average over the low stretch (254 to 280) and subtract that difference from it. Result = 16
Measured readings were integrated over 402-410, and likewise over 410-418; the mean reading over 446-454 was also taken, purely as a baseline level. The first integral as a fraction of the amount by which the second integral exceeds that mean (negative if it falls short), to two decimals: 1.16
